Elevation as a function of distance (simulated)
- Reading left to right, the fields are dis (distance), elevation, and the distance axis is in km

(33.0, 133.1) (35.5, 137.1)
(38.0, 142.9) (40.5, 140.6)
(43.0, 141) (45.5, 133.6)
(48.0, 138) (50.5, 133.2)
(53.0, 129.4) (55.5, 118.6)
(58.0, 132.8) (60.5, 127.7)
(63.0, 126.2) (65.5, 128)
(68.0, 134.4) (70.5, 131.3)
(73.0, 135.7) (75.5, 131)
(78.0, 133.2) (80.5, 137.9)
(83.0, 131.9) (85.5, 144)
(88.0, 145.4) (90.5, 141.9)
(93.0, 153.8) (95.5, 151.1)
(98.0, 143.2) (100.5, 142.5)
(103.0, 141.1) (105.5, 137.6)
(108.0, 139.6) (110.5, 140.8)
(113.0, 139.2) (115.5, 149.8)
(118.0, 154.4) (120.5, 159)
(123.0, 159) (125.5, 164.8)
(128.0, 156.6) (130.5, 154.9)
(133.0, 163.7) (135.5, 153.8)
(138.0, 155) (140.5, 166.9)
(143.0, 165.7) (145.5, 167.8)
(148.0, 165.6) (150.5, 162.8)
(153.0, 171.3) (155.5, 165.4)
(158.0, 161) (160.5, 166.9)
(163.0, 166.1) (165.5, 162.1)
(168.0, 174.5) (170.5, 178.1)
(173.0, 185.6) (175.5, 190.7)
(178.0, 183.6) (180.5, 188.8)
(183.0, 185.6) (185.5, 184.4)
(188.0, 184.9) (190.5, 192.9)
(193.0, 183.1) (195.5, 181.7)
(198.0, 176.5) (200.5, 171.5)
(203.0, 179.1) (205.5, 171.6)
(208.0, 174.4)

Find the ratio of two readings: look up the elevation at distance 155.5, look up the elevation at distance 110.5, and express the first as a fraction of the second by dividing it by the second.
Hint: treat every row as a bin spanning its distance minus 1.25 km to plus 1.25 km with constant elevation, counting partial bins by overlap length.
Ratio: 1.17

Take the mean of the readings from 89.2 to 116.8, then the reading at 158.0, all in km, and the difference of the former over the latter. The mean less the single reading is -17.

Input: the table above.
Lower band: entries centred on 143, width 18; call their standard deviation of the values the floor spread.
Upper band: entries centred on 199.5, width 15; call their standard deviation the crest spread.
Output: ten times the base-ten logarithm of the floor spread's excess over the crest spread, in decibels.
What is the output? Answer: -0.9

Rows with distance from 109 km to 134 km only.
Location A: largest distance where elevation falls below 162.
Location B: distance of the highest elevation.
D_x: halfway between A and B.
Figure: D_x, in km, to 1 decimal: 128.0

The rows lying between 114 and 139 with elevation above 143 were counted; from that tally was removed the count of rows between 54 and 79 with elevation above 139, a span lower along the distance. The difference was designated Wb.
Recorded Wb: 10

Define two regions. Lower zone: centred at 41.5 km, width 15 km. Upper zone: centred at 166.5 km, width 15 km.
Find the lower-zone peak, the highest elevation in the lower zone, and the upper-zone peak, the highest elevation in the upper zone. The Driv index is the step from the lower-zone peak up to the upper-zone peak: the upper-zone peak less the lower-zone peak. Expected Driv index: 43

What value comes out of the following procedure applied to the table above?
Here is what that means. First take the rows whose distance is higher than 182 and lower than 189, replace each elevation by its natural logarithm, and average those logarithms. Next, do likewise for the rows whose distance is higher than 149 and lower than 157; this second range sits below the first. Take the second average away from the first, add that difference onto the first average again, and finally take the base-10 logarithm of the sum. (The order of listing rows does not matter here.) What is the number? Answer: 0.726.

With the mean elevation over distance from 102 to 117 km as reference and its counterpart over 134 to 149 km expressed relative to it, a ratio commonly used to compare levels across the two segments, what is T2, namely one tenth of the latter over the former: 0.115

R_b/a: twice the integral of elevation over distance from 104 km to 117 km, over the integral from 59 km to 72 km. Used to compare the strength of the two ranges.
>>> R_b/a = 2.18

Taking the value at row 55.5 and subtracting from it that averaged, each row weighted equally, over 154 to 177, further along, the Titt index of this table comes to -54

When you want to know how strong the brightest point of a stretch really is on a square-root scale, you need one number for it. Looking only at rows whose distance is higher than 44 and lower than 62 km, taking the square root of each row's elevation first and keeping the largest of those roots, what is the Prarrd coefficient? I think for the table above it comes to 11.7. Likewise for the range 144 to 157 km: 13.1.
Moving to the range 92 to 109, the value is 12.4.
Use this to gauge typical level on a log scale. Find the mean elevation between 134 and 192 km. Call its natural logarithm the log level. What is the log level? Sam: 5.15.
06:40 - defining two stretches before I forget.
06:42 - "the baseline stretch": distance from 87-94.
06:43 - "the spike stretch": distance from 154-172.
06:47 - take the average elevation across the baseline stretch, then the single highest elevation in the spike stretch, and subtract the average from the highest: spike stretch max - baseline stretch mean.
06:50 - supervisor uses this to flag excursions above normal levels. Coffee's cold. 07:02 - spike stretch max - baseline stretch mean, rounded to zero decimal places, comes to 31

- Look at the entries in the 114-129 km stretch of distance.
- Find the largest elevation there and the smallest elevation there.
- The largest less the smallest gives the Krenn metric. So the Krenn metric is 15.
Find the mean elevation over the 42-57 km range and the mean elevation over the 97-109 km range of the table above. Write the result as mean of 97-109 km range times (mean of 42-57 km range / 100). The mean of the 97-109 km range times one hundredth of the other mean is 186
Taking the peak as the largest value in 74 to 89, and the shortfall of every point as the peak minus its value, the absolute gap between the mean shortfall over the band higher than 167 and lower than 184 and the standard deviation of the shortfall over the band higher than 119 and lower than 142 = 43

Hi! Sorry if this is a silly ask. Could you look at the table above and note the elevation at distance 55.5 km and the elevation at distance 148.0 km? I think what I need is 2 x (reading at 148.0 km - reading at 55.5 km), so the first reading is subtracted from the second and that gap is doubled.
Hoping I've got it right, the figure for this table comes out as 94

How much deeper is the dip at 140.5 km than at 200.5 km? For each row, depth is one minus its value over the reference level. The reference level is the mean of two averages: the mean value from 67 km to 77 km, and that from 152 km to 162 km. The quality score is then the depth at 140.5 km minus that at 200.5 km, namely 0.03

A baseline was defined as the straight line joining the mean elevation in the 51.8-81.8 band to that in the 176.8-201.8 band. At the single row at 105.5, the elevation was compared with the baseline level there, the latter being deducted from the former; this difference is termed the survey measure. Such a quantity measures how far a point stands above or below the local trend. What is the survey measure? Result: -9.6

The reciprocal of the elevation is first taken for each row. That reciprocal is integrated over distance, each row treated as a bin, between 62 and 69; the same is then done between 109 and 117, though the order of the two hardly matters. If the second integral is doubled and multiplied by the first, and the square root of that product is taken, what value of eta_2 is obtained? 0.078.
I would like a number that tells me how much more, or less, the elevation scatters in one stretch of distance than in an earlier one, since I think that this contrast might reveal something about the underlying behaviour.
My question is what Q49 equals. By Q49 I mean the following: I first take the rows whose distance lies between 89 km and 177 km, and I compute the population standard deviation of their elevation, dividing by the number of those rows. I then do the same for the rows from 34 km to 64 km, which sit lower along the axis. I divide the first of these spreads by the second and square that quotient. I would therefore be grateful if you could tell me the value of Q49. 3.6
